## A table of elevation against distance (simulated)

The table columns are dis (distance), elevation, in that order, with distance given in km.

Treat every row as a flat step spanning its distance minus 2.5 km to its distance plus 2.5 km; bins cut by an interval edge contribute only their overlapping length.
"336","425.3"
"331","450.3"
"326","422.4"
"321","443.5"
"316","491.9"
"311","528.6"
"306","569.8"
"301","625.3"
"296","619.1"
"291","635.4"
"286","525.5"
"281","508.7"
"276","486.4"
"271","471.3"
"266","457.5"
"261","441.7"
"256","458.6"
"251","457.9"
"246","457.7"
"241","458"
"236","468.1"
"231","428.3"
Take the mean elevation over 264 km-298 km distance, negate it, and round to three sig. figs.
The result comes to -529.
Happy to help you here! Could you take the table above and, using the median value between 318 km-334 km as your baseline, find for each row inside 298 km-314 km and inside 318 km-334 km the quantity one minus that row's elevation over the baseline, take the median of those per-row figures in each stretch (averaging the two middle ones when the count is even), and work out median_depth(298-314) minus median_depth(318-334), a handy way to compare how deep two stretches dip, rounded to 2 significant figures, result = -0.28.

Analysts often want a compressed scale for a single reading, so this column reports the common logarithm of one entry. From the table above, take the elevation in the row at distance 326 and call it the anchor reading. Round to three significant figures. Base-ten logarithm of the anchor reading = 2.63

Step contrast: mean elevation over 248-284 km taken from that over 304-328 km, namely 22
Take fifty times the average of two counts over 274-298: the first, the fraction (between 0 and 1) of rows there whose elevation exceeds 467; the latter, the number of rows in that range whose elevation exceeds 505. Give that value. 125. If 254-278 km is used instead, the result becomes 10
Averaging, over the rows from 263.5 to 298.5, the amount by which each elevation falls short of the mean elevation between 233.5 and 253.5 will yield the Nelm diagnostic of -69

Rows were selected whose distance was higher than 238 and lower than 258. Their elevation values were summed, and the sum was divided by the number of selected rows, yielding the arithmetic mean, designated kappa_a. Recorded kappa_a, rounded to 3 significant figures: 458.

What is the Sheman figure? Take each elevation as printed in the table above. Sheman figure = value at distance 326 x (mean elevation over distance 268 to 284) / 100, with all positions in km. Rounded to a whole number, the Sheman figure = 2065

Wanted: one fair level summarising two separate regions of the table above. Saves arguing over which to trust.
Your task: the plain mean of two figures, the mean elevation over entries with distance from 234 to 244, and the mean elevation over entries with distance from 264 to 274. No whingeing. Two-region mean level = 464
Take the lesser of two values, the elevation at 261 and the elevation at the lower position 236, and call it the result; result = 442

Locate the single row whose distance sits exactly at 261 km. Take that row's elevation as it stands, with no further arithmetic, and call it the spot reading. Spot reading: 441.7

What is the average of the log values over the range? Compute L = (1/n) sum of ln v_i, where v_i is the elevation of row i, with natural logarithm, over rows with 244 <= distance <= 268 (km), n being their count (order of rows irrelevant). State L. 6.12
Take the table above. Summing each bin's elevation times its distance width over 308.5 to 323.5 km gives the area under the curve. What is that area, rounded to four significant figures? 7320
